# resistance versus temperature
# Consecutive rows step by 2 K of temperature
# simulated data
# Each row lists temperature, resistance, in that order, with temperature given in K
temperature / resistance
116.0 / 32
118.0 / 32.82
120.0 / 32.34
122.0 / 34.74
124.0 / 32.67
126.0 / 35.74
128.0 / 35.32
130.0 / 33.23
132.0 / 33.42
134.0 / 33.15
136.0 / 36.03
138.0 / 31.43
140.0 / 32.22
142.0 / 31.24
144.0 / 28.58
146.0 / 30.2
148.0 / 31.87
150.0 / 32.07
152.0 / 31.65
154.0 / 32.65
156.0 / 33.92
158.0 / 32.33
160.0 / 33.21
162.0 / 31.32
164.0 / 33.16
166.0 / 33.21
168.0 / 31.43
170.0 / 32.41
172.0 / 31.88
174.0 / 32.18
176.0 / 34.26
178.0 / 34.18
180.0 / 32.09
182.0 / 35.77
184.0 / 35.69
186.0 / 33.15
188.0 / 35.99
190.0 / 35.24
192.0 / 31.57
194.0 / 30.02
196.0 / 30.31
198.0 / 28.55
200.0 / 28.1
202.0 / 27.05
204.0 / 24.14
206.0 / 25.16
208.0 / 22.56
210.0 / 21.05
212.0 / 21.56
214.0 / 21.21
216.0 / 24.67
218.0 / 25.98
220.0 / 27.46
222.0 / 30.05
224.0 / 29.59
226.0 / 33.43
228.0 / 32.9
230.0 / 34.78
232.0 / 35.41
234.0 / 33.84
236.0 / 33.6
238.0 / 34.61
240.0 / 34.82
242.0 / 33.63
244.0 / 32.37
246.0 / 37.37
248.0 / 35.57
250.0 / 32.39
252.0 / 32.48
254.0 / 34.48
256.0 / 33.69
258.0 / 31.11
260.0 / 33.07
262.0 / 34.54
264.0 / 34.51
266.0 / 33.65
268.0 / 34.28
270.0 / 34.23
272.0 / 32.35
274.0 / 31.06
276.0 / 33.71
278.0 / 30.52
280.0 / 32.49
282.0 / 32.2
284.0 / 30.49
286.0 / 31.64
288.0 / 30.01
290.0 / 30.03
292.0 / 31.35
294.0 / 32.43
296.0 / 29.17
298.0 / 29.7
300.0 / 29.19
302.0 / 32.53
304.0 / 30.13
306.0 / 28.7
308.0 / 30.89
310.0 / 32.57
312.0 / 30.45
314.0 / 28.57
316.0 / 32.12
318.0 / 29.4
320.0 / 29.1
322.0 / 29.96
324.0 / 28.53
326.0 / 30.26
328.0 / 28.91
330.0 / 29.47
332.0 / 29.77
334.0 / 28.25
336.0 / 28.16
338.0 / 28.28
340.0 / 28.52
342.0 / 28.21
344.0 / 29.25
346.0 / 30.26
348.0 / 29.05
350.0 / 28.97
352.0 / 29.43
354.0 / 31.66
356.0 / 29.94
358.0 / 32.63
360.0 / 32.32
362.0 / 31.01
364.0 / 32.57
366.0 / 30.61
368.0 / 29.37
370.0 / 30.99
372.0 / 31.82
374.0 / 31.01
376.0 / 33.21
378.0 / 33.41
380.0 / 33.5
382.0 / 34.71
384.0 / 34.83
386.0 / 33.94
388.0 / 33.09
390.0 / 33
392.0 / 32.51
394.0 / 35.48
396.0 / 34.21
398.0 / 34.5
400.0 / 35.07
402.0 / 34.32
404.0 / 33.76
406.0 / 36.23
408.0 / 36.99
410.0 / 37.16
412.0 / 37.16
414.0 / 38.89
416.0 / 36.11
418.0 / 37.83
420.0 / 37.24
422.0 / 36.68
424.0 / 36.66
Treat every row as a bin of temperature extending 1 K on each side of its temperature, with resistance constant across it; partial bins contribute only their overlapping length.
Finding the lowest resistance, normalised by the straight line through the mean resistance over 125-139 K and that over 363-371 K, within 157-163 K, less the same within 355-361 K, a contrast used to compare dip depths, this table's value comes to -0.034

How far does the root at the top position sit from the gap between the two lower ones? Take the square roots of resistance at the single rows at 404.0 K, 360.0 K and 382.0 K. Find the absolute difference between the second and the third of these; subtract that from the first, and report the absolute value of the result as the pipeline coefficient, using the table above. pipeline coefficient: 5.60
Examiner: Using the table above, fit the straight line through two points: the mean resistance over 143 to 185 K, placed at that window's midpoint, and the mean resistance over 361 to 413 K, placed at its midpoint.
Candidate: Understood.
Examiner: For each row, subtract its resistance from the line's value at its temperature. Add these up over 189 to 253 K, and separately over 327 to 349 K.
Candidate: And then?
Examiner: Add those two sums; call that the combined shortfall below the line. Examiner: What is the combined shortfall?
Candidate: 139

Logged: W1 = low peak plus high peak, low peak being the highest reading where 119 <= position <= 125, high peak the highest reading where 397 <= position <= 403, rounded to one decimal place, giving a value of 69.8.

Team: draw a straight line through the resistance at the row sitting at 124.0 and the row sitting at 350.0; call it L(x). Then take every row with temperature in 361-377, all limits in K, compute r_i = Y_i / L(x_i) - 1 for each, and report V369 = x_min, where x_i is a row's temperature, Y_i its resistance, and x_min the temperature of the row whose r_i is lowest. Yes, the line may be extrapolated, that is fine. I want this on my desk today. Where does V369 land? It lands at 368.0 K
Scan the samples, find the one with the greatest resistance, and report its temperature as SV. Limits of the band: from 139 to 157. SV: 156.0 K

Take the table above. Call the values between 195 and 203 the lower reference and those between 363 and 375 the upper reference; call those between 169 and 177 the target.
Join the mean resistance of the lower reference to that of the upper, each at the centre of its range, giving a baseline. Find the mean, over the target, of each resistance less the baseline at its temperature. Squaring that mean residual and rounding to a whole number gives 21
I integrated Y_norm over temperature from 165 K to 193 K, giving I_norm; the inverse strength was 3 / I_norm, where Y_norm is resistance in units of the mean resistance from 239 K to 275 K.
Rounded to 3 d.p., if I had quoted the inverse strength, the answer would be 0.108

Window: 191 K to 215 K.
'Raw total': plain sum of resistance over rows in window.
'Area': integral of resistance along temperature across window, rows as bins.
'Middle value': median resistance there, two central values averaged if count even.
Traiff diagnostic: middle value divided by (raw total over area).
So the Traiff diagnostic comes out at 52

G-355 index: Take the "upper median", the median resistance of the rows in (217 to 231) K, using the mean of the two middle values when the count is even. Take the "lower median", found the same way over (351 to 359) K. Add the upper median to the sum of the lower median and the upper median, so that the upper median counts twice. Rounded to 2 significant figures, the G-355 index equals 91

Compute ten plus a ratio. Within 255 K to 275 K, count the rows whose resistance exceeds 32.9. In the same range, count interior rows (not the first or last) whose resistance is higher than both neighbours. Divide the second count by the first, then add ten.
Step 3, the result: 10.3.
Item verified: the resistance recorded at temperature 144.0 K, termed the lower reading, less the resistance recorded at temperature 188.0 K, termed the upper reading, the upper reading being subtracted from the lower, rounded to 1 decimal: -7.4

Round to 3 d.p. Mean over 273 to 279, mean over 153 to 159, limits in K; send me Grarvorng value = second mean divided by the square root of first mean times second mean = 1.019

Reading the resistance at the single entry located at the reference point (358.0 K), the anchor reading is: 32.63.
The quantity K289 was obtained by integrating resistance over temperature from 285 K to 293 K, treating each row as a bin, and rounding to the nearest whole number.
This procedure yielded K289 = 246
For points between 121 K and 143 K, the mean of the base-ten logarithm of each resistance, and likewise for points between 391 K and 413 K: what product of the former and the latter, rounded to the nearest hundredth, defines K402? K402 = 2.36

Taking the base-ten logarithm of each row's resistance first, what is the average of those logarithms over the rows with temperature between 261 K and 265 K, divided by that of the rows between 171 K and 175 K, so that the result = 1.02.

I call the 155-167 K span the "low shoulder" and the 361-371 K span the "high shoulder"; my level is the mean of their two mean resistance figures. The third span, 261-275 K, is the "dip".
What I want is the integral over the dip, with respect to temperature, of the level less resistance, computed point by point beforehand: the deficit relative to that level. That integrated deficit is -23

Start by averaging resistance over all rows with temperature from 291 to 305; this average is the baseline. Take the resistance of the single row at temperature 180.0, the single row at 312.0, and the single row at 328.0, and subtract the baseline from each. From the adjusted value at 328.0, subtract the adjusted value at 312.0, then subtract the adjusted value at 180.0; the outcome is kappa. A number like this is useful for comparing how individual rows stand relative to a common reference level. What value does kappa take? -3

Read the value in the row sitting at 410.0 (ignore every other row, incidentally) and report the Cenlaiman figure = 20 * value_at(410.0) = 743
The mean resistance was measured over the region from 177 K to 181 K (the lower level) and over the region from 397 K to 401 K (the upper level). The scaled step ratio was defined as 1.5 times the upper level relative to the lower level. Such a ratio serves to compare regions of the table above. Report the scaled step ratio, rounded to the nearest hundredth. 1.57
